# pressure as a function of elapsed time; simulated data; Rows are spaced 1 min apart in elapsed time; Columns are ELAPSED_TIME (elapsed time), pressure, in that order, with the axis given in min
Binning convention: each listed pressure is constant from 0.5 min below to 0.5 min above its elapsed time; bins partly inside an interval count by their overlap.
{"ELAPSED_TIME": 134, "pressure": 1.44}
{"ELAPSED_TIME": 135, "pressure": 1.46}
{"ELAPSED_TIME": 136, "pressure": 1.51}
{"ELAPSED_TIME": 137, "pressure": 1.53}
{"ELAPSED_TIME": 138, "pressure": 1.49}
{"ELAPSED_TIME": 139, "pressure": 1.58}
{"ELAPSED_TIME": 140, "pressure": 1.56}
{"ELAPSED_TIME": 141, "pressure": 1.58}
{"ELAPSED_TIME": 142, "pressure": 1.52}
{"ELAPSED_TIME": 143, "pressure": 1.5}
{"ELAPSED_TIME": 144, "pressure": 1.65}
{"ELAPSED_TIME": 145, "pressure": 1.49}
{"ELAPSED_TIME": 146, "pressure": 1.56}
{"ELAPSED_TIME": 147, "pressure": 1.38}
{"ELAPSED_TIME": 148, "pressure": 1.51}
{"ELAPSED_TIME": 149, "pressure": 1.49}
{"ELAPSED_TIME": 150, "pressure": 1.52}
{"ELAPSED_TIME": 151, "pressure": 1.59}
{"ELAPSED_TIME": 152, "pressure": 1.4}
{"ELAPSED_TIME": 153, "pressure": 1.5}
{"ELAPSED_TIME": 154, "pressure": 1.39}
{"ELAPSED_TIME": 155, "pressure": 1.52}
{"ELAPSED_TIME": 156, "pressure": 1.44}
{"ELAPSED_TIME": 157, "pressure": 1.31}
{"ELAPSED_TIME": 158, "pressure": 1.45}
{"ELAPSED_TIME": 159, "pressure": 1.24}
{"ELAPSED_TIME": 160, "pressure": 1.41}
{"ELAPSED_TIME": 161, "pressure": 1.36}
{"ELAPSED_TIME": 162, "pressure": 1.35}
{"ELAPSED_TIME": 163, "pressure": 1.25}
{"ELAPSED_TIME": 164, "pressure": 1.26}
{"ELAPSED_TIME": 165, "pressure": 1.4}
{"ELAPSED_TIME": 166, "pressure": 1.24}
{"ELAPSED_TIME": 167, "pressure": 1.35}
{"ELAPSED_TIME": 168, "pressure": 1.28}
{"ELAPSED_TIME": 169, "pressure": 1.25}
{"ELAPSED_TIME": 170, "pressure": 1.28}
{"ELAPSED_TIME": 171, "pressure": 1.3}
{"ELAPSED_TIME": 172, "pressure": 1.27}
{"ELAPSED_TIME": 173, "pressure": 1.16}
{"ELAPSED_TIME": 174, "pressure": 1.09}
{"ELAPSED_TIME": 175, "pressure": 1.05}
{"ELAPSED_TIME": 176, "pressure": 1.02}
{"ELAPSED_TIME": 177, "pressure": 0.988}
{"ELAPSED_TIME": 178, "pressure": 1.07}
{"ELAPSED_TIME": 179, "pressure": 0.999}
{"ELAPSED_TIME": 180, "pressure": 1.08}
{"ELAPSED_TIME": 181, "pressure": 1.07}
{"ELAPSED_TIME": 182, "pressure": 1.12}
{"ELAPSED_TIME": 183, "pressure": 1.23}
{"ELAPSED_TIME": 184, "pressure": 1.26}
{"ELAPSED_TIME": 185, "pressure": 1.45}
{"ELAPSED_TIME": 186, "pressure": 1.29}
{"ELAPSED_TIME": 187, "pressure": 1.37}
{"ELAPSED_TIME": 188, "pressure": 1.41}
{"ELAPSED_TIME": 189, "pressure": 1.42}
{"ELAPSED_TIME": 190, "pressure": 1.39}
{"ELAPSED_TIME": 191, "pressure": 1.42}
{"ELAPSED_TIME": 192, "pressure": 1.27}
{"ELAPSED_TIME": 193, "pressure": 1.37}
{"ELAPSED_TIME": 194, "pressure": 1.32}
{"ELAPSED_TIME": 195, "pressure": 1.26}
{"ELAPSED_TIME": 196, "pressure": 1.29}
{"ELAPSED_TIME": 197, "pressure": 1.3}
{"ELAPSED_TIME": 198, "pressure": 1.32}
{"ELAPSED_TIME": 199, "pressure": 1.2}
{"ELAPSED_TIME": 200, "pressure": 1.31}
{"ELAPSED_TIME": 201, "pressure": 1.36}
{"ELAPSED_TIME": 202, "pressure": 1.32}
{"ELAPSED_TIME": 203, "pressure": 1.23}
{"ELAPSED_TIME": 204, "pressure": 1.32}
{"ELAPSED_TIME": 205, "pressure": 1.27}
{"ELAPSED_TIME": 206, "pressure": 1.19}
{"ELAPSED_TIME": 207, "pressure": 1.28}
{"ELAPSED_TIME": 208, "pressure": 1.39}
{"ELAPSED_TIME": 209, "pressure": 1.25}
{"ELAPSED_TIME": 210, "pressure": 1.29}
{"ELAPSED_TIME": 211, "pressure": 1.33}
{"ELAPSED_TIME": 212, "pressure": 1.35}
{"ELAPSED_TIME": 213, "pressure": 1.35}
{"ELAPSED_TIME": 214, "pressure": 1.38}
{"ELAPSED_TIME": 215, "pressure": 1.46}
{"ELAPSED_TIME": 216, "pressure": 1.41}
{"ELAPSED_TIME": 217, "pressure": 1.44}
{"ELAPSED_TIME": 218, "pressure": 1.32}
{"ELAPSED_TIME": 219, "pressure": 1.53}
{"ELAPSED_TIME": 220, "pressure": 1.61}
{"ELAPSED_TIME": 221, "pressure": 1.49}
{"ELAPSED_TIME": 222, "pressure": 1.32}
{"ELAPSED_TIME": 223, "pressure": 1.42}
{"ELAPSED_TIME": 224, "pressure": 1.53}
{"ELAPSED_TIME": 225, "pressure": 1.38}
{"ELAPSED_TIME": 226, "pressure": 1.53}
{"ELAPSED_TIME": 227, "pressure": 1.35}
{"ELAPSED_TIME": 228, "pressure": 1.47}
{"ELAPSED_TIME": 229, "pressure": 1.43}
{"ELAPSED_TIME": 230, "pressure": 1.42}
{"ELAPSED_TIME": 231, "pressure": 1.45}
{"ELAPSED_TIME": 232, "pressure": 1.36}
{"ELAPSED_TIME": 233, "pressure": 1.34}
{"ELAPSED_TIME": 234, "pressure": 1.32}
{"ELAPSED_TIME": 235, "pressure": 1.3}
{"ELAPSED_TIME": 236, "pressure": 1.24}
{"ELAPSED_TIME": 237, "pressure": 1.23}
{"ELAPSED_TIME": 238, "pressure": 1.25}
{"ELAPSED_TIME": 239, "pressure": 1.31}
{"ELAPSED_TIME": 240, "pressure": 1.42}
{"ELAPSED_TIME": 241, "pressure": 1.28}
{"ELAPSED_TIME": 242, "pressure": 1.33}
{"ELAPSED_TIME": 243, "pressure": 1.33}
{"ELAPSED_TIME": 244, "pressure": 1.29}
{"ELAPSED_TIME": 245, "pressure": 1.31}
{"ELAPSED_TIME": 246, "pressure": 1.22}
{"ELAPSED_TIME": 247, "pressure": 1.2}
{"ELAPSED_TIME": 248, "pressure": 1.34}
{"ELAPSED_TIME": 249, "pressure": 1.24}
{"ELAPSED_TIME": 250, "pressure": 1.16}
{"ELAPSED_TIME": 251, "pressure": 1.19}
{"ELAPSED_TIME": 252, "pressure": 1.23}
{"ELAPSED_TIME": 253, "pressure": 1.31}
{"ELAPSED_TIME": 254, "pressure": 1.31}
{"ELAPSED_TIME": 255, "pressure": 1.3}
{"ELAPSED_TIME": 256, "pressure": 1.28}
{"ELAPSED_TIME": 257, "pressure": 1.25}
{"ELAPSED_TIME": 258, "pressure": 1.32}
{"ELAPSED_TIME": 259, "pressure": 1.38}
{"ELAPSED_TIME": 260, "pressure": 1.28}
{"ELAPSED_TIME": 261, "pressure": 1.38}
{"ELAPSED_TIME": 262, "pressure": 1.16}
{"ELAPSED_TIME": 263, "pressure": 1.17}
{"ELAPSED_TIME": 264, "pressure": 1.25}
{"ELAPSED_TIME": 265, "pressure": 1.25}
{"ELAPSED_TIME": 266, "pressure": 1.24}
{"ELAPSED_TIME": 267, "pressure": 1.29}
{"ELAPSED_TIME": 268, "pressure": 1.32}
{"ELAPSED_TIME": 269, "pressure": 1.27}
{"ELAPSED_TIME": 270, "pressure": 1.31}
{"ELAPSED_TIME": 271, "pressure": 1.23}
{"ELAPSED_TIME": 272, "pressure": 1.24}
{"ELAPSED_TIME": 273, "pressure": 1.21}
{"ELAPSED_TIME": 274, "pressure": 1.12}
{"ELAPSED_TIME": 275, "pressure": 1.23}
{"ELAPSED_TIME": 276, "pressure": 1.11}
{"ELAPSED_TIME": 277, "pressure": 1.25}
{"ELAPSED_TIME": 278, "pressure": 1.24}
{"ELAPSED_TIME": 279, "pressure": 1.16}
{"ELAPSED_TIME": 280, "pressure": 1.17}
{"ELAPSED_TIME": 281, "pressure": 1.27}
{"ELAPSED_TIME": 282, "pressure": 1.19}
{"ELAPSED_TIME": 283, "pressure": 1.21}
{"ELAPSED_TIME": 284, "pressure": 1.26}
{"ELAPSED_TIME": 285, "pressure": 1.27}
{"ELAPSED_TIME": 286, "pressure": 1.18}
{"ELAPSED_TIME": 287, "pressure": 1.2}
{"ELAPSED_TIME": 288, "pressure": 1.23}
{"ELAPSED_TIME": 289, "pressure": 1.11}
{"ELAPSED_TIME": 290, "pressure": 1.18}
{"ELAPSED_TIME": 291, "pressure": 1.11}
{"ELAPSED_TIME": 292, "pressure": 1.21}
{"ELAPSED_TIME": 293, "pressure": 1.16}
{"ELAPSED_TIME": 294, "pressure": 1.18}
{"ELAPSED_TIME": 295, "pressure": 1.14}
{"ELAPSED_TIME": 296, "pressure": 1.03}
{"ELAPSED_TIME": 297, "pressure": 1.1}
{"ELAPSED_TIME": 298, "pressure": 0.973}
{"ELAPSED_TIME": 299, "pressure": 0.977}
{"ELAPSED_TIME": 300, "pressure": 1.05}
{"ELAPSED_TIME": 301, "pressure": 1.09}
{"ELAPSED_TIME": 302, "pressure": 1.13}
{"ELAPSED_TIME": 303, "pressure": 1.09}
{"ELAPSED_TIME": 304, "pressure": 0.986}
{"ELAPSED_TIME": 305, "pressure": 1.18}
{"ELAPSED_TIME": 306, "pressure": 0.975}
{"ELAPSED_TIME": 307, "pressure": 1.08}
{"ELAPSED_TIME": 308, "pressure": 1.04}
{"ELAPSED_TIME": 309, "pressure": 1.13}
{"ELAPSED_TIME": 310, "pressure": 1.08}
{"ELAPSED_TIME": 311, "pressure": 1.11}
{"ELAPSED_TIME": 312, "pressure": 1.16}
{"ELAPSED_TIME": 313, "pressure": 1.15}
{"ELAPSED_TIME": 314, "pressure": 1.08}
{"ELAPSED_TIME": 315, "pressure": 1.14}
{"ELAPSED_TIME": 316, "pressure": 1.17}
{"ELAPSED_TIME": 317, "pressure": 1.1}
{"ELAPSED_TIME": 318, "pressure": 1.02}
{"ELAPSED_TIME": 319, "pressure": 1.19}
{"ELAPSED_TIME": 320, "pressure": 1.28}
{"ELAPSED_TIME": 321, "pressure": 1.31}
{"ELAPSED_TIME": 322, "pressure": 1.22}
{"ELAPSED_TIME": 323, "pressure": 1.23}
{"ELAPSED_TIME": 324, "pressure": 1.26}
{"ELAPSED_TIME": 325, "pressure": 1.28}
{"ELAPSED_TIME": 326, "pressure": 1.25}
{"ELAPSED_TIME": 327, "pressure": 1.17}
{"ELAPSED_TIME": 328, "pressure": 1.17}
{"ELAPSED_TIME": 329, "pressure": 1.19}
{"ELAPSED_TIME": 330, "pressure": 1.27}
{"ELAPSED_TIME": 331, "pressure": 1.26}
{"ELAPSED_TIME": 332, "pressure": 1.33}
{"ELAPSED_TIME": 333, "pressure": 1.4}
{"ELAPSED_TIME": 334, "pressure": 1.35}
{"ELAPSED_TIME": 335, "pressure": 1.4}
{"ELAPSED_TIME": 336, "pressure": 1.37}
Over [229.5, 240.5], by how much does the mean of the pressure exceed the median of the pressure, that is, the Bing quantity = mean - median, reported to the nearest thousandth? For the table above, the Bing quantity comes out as 0.011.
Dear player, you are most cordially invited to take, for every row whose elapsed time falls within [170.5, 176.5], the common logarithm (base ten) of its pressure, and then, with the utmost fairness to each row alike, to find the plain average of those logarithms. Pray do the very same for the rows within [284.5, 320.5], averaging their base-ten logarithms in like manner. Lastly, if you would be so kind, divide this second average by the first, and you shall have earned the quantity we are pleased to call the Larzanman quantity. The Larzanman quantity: 0.82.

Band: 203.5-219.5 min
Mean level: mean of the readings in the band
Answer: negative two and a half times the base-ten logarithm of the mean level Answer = -0.32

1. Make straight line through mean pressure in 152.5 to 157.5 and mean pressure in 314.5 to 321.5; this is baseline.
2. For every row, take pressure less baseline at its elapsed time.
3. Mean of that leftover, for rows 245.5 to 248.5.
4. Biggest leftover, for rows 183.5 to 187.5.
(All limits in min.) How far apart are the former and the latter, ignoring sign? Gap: 0.10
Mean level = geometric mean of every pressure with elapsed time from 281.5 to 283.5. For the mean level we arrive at 1.20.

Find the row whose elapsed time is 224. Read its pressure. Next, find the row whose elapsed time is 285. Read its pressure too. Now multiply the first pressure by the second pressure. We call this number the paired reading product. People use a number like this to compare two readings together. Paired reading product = 1.9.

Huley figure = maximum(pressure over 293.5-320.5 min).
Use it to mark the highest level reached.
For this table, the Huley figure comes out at 1.28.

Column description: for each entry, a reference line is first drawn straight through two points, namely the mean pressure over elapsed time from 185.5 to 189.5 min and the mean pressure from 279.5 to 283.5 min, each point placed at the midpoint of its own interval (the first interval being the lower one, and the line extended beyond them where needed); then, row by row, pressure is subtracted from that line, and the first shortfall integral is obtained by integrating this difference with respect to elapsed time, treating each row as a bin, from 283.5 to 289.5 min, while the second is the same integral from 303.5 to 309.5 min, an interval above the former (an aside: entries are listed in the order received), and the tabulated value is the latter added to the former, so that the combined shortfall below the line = 0.57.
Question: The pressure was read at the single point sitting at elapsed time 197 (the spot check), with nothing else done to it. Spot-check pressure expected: 1.3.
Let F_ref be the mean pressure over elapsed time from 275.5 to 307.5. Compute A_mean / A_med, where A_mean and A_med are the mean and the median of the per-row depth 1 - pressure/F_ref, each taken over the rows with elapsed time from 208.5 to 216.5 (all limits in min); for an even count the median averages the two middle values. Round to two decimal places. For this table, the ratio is 1.01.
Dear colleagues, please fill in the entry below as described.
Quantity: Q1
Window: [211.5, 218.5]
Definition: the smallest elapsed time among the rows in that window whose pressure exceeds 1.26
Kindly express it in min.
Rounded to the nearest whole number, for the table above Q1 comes 212 min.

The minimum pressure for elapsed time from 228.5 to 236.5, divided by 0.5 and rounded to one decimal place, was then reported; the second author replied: 2.5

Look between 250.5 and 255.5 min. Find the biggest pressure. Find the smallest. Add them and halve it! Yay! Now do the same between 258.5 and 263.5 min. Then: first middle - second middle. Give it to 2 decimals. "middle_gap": -0.02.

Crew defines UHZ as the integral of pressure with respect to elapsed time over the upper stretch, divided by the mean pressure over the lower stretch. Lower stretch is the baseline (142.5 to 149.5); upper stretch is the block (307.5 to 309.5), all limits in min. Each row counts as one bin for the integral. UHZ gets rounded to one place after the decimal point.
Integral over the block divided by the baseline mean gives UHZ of 1.4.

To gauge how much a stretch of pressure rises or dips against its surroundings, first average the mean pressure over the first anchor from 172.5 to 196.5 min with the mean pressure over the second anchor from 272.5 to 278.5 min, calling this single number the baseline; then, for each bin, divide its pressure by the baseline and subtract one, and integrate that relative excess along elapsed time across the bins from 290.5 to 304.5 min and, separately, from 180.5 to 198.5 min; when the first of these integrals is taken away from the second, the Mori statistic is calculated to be 2.9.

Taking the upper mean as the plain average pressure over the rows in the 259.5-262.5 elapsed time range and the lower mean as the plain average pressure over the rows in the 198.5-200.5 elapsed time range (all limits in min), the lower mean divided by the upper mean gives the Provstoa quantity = 0.99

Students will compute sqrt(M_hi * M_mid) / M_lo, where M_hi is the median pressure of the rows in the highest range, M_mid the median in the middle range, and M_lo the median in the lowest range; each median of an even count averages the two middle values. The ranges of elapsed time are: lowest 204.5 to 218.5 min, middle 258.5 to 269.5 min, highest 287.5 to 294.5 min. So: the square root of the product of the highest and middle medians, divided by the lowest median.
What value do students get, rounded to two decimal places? 0.91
